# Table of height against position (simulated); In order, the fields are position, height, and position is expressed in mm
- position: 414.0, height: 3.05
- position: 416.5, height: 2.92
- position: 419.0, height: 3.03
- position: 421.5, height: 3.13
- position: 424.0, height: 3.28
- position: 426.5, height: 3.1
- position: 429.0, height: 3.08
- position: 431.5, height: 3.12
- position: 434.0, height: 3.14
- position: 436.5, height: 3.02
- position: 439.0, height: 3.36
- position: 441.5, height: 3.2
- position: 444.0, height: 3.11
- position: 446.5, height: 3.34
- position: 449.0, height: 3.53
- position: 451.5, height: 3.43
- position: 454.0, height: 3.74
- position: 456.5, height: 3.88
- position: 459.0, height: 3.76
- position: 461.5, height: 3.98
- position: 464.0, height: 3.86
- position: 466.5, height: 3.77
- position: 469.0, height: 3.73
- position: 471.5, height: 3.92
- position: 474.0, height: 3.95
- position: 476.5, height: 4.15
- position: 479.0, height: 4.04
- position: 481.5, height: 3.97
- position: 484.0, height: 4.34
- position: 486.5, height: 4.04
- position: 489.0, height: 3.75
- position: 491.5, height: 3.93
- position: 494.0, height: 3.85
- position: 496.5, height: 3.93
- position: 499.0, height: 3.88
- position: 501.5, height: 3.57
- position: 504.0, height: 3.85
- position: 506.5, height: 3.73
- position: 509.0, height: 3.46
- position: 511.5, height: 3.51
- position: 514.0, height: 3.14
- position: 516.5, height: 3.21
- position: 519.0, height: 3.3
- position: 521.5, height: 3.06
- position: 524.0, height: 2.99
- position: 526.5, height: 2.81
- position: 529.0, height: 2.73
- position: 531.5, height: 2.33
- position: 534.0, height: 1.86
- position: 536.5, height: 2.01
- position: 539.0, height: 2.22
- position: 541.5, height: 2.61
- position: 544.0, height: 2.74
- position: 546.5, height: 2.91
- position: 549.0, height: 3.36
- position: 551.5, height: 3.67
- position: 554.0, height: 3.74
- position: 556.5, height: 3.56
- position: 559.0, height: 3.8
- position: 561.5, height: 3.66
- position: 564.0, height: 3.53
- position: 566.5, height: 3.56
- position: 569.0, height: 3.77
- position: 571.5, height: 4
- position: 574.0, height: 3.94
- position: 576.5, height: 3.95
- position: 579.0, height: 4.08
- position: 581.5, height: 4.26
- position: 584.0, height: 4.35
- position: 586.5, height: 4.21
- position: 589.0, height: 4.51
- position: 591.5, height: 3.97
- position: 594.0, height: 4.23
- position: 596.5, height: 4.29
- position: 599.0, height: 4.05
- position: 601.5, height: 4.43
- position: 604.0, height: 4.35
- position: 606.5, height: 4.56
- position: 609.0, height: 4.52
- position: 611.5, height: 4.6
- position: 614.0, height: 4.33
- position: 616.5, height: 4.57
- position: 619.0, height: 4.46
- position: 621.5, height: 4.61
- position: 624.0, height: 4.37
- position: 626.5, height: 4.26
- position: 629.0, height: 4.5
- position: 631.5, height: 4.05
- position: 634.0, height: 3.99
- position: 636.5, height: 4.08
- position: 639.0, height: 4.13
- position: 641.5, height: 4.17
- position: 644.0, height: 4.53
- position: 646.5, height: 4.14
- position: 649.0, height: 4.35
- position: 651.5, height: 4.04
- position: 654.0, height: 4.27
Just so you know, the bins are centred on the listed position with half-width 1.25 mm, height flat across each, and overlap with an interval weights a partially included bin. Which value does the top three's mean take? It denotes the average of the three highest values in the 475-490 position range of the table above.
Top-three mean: 4.2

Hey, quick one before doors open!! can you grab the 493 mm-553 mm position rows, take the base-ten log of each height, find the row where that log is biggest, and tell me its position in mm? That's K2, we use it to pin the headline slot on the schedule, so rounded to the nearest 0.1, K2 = 496.5 mm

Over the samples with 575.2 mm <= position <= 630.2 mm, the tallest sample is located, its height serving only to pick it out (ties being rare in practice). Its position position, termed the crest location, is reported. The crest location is 621.5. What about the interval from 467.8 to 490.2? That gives 484.0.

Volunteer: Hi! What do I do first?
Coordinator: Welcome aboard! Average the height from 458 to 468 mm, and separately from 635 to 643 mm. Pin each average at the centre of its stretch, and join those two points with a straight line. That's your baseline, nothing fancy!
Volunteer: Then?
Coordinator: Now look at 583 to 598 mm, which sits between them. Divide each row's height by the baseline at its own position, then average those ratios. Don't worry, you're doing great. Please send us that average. 1.05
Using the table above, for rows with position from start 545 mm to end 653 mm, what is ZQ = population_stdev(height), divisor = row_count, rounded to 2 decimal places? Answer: 0.37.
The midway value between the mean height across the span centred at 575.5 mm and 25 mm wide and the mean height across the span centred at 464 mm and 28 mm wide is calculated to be 3.90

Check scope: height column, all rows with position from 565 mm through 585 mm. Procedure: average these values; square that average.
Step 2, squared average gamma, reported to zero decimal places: 16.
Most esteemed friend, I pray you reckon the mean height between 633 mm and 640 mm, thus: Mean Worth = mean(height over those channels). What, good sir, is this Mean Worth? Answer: 4.07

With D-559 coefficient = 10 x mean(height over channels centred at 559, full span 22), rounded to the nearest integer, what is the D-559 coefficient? 36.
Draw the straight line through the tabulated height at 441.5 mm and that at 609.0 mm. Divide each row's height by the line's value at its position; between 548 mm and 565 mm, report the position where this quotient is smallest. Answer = 549.0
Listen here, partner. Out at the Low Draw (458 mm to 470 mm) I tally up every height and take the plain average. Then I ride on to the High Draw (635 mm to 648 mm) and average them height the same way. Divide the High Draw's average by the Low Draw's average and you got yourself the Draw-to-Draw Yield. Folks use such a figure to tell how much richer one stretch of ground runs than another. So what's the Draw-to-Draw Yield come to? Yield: 1.10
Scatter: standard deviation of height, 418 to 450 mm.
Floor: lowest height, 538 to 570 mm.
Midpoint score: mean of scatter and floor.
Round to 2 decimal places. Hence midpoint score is 1.18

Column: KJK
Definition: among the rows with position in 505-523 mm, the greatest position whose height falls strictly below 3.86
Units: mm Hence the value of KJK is 521.5 mm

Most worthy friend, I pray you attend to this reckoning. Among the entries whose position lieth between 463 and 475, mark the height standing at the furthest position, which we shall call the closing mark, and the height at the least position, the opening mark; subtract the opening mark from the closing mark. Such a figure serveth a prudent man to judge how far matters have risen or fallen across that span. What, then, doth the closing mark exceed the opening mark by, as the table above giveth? 0.09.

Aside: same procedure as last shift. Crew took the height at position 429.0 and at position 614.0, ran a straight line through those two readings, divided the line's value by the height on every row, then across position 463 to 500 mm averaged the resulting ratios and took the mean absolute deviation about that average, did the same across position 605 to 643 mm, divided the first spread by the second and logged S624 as 0.5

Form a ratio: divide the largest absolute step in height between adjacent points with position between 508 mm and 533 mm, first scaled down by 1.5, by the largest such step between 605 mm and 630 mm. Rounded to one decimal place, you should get 1.0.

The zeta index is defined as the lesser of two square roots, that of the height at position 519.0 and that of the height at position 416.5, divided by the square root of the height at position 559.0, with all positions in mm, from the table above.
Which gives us 0.88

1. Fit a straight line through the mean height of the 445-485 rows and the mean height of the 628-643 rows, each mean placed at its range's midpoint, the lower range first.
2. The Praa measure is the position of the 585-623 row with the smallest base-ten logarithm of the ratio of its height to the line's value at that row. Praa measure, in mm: 591.5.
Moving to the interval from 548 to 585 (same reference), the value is 549.0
